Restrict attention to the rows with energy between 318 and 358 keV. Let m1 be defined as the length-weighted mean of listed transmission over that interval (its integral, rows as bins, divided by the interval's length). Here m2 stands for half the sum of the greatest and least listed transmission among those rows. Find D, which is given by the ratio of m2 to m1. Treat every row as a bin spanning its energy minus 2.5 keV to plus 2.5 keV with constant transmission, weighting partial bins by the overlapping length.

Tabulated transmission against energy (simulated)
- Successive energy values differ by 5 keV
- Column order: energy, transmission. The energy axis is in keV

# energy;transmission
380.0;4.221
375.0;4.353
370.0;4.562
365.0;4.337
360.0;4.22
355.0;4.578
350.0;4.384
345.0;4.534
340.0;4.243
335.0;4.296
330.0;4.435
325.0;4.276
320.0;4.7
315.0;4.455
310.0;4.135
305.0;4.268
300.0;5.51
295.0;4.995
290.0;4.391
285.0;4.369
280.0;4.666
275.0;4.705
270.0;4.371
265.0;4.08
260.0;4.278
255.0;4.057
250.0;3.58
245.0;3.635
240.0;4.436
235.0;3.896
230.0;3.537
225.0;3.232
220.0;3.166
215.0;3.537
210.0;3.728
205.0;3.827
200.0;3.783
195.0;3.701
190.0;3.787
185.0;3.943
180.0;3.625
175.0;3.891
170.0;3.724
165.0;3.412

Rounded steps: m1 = 4.4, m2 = 4.47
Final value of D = 1.01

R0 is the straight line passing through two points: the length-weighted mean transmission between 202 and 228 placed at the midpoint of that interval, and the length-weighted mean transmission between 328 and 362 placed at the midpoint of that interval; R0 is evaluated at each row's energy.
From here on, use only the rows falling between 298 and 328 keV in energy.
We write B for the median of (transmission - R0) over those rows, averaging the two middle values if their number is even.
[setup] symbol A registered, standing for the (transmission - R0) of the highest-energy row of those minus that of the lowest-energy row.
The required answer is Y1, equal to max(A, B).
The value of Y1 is 0.2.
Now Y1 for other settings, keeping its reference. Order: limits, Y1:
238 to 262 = 0.3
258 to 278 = 0.5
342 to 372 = 0.0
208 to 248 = 0.0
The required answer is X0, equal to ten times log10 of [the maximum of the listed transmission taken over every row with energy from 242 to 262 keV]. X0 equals 6.3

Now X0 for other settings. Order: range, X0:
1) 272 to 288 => 6.7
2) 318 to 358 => 6.7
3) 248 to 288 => 6.7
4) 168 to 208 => 6.0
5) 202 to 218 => 5.8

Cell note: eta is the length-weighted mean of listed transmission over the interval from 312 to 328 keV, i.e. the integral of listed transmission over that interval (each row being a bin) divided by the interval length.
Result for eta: 4.5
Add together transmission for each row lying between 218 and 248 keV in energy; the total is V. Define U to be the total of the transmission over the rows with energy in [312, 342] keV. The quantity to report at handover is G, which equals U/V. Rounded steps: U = 26.4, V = 21.9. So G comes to 1.2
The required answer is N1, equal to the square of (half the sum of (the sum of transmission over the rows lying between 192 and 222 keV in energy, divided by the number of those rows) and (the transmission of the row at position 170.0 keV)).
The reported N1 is 13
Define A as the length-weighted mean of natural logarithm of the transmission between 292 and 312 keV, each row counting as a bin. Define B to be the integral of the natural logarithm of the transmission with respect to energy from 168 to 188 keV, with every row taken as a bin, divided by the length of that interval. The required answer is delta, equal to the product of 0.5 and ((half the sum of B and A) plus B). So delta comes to 1.387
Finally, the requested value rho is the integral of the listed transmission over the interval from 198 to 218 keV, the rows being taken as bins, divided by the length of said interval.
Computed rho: 3.7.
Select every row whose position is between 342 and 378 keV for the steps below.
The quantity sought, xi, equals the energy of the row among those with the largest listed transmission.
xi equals 355.0 keV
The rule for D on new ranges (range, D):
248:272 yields 0.98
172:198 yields 1.00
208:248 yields 1.04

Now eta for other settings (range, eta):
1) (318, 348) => 4.4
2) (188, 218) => 3.7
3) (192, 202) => 3.7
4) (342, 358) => 4.5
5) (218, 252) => 3.6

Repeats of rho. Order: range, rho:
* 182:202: 3.8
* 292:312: 4.7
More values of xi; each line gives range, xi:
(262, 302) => 300.0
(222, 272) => 240.0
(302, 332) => 320.0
